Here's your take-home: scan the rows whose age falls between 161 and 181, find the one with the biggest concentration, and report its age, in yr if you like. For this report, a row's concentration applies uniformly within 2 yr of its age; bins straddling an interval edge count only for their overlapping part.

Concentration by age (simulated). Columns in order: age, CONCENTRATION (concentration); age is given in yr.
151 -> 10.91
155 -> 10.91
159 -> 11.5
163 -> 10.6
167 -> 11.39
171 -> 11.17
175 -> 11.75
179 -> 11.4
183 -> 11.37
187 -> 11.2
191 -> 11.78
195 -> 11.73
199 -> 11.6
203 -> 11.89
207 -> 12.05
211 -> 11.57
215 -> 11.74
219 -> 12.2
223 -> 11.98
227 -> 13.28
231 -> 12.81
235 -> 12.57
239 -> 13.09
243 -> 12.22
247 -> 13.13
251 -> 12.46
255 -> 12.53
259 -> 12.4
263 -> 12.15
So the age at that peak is 175 yr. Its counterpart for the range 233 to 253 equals 247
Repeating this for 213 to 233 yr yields 227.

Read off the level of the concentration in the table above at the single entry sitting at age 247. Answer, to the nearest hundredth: 13.13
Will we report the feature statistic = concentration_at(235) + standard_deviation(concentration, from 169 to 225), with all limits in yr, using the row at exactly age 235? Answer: 12.9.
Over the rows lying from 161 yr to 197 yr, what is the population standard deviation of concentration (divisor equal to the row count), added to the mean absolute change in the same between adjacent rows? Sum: 0.70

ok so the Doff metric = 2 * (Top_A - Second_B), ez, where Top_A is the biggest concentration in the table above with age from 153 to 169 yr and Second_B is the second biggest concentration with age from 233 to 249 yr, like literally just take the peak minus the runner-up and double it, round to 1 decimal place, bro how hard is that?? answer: -3.2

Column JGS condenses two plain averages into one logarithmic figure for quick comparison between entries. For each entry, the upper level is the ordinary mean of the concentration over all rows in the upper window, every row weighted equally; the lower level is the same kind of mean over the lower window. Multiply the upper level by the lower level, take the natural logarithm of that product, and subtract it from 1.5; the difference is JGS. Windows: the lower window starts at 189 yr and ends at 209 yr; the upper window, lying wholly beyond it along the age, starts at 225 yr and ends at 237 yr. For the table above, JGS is -3.53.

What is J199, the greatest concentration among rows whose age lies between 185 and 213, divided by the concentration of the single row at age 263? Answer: 0.99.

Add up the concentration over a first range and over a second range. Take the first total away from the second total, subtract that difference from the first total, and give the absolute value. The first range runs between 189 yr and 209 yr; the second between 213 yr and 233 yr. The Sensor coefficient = 56.1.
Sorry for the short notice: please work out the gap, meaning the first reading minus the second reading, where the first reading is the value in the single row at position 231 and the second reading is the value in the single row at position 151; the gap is 1.9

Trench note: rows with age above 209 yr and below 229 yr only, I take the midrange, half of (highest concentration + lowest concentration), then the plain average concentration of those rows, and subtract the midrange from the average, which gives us -0.27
